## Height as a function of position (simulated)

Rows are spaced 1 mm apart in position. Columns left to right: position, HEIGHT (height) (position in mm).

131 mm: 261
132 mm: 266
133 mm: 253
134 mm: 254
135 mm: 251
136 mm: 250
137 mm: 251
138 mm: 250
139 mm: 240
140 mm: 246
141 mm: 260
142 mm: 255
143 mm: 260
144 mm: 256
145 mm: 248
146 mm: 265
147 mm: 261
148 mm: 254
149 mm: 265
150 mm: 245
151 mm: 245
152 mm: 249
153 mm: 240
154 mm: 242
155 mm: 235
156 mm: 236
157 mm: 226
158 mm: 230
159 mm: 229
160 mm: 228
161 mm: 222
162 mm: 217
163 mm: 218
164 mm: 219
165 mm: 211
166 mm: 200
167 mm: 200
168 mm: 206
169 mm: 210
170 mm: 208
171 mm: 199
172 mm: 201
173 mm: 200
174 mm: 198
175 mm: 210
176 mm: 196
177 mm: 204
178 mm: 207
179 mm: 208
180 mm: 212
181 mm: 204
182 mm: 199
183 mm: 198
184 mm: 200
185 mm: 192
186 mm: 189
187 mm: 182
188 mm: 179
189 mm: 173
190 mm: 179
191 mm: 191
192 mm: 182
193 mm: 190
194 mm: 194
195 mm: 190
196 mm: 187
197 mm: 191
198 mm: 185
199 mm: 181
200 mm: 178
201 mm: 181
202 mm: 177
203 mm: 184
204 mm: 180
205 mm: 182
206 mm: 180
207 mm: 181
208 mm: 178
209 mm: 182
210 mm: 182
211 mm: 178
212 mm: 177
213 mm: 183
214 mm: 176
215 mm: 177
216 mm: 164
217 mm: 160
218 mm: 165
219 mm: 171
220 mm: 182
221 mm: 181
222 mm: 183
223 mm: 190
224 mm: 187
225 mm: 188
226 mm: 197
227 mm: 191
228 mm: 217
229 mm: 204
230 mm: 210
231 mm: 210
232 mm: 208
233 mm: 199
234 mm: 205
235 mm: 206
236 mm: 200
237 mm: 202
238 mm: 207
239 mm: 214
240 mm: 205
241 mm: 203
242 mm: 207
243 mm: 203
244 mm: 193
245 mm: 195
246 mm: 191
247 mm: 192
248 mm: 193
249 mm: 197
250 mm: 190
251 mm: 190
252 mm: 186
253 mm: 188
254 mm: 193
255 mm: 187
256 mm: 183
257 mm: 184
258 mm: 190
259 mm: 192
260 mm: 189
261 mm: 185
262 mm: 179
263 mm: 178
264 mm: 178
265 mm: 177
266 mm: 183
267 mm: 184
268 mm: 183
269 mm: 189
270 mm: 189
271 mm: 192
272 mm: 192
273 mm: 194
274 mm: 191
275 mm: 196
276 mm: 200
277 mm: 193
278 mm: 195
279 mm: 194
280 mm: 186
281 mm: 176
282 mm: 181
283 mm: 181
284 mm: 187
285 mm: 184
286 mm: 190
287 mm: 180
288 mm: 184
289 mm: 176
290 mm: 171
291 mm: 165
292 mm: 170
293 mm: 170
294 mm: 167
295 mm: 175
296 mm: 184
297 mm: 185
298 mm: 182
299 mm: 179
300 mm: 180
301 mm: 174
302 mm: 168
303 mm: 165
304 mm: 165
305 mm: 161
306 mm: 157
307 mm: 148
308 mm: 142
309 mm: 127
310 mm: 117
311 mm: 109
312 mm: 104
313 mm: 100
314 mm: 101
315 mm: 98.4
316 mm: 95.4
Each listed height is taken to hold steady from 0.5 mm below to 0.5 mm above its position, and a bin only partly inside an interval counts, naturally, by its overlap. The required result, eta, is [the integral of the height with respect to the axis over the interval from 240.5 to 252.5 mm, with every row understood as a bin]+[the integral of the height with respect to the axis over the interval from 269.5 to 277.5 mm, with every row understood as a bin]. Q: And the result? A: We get 3887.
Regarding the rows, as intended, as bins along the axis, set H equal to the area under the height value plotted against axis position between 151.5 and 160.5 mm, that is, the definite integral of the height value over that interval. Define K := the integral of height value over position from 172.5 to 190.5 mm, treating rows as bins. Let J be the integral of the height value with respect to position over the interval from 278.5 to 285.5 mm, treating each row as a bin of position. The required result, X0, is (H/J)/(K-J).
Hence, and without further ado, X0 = 0.0007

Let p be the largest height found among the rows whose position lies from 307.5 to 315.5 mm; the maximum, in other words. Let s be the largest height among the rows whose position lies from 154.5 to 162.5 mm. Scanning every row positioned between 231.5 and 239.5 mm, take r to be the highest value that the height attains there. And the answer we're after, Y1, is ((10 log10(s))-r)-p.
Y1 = -332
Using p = 142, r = 214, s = 236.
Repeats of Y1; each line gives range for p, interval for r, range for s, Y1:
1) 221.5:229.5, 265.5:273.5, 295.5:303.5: -388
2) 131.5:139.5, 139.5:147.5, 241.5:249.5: -508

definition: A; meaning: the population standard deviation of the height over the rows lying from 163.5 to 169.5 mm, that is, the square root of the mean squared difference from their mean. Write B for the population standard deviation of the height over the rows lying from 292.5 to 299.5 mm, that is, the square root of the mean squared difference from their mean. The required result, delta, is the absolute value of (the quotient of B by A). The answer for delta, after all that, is 1.0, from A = 6.6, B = 6.5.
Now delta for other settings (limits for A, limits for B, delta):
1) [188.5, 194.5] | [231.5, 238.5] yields 0.4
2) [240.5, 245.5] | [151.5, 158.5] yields 1.3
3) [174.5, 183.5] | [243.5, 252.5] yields 0.6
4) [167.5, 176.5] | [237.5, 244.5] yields 1.1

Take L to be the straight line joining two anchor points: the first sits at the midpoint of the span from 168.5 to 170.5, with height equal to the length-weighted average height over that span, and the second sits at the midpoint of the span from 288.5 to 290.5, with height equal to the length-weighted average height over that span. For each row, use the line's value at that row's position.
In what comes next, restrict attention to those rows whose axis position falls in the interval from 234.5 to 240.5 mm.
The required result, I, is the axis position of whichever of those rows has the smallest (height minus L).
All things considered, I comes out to 236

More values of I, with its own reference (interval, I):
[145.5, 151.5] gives 150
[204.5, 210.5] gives 208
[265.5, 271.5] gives 266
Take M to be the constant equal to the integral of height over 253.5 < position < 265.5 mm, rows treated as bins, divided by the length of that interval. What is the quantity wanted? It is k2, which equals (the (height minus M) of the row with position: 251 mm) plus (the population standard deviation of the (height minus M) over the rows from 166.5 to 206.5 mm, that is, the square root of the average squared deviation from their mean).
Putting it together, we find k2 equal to 16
